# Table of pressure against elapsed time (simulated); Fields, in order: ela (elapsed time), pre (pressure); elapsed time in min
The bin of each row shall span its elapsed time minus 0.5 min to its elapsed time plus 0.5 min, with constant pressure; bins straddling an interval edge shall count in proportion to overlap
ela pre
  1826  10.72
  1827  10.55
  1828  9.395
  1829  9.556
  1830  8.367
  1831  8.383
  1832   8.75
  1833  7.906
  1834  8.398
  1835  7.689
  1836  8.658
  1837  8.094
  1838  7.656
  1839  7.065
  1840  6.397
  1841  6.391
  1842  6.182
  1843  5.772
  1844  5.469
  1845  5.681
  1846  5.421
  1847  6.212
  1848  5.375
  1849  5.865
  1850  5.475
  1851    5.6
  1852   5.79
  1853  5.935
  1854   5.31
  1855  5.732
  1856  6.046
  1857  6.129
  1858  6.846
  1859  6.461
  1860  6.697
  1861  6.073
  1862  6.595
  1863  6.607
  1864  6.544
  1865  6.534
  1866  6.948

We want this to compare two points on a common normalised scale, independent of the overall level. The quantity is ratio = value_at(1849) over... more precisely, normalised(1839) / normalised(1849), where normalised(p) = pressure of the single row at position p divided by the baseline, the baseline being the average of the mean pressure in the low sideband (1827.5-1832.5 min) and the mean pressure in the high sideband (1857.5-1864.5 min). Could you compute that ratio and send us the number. 1.20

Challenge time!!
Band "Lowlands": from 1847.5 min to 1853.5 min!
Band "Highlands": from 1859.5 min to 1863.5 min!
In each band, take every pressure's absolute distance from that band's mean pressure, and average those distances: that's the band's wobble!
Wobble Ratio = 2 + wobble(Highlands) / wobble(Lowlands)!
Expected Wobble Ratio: 3.1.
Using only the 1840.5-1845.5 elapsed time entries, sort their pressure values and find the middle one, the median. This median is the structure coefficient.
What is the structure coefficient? 5.8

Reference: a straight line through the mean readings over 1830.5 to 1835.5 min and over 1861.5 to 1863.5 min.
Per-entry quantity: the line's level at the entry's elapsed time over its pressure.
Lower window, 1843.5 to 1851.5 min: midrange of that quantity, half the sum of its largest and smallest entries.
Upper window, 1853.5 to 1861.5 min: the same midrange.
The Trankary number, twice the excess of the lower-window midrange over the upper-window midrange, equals 0.3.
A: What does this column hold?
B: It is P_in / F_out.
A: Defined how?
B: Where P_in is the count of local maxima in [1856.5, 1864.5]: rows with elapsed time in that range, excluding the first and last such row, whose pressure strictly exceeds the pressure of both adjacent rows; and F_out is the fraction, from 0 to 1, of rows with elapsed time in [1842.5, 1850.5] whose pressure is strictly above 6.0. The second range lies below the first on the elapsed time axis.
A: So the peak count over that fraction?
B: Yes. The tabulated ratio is 24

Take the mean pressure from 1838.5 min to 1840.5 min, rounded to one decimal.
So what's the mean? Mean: 6.7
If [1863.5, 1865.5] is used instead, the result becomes 6.5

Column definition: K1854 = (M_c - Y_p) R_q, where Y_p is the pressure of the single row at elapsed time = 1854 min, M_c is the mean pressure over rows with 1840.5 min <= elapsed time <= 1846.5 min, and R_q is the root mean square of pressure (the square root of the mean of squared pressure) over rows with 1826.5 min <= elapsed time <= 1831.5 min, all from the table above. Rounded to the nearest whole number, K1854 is 5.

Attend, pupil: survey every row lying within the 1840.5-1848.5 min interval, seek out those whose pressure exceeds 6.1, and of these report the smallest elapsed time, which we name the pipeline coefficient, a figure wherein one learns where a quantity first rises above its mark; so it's 1841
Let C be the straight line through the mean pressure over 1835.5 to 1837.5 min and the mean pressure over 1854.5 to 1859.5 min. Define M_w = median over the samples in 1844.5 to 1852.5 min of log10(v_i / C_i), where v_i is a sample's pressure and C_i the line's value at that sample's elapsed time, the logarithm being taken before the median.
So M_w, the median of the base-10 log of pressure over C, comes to -0.097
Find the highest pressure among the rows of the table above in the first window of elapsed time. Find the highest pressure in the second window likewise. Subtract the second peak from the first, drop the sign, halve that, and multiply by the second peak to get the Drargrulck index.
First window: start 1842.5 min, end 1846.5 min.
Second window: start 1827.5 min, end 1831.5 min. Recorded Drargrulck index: 18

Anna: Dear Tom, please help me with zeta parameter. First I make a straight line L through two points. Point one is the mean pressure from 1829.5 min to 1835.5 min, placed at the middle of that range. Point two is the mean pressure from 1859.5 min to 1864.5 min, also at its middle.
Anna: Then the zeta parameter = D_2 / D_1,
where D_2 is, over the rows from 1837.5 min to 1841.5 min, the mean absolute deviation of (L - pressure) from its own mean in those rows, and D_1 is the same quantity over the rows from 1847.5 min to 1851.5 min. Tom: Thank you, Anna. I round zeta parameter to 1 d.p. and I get 2.3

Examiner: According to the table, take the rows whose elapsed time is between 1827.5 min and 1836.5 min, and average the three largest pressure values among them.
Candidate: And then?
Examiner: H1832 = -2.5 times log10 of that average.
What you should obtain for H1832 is -2.41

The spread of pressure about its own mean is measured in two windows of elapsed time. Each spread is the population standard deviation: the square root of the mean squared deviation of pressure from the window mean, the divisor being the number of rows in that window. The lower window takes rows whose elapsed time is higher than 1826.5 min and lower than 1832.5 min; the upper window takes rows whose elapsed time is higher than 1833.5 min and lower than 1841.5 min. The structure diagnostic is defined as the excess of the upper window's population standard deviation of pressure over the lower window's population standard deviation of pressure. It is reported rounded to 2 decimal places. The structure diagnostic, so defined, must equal 0.04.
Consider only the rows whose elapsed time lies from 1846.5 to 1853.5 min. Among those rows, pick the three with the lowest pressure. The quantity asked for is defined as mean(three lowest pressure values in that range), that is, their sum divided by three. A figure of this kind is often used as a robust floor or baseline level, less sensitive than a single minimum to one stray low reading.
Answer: 5.48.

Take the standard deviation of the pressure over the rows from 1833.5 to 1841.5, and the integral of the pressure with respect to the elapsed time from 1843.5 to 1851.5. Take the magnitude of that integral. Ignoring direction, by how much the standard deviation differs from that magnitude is 44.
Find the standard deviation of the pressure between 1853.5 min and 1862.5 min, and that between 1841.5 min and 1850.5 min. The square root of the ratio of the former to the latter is 1.24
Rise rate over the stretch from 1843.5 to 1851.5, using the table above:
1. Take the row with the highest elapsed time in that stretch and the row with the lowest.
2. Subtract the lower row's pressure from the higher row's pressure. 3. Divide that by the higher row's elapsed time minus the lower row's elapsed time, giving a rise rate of 0.0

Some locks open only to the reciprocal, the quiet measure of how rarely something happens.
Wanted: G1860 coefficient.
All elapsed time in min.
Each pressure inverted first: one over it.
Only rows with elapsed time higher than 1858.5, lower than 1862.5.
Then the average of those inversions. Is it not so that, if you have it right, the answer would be 0.155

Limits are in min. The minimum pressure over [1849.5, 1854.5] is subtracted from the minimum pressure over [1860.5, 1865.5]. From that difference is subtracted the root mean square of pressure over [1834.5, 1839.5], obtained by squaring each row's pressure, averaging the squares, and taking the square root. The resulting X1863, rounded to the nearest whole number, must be -7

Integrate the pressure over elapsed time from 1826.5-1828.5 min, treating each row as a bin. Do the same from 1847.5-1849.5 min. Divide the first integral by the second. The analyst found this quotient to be 1.8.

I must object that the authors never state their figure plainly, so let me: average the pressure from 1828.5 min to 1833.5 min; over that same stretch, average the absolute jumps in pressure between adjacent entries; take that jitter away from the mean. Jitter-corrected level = 8.0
